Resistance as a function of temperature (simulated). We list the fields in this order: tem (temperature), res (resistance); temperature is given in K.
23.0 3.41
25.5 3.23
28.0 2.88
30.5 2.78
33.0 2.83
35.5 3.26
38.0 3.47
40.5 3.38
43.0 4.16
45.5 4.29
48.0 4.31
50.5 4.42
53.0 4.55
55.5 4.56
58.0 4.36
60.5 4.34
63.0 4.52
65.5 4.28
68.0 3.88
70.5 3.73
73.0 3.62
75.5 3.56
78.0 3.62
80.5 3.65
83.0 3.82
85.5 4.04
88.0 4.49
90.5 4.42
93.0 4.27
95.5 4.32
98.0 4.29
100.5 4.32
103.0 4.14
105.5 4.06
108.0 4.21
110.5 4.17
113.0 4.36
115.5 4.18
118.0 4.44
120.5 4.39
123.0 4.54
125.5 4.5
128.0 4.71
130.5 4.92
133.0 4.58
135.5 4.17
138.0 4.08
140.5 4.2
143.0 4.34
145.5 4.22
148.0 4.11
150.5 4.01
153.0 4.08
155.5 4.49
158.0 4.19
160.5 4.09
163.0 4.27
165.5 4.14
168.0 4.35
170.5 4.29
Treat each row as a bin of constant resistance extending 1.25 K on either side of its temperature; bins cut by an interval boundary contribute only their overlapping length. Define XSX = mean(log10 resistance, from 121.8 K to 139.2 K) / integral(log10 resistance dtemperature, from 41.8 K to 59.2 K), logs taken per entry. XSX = 0.058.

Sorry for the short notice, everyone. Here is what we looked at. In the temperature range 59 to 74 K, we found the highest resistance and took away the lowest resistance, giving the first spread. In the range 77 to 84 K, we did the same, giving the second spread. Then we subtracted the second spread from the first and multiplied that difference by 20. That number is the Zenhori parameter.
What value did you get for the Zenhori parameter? 14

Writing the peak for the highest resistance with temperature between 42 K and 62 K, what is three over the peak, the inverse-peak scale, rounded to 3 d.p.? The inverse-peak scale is 0.658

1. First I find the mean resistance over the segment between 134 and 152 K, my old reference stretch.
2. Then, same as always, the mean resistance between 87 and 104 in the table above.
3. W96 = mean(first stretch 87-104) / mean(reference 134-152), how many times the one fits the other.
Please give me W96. 1.04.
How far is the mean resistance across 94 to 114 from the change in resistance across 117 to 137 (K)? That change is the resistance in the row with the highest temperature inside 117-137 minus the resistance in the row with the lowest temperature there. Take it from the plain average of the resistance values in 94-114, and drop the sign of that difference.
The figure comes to 4.50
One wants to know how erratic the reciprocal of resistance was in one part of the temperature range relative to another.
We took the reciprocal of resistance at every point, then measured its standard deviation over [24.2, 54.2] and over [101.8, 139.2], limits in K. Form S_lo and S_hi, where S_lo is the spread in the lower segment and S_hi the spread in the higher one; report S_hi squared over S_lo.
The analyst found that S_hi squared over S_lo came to 0.003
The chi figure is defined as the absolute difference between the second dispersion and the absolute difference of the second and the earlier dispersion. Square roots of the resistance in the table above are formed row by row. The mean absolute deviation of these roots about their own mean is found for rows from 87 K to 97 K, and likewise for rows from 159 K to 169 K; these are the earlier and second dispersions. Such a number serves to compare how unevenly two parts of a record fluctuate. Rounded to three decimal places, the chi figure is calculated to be 0.019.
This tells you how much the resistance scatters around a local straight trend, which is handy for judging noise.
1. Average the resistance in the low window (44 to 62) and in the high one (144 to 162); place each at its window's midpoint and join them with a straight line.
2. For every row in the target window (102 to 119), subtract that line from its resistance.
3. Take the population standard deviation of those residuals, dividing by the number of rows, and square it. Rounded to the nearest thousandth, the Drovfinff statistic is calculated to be 0.017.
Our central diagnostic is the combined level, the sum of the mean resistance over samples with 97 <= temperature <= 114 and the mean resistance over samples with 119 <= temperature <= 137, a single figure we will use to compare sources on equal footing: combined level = 8.8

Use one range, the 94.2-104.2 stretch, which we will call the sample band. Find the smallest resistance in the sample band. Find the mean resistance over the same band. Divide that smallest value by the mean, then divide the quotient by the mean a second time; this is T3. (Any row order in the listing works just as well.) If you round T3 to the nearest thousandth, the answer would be 0.227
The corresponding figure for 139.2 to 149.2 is 0.231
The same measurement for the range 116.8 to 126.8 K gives 0.220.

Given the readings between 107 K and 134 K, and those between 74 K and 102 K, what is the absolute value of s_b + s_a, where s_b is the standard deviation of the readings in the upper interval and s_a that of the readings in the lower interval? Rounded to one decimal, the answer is 0.6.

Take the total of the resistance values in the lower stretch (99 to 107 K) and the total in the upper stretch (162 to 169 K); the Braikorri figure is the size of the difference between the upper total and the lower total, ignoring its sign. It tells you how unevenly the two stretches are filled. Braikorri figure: 0.2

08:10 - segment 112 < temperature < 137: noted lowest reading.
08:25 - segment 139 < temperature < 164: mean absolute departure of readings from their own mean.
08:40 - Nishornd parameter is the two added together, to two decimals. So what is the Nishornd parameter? 4.27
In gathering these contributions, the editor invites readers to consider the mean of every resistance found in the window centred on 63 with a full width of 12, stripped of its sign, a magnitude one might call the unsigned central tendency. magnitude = 4.28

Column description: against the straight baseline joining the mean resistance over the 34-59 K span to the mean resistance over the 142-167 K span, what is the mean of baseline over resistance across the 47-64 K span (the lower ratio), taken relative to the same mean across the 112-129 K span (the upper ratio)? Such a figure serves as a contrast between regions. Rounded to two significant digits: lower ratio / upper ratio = 0.98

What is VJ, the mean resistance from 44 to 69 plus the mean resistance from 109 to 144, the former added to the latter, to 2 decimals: 8.75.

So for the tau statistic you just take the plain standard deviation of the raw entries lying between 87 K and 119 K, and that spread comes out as 0.1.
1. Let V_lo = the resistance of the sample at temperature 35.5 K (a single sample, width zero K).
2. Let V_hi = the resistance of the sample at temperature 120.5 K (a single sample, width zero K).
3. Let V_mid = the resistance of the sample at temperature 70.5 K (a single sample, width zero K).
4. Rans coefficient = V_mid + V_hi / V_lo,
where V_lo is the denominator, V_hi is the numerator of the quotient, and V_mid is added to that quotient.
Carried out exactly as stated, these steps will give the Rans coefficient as 5.08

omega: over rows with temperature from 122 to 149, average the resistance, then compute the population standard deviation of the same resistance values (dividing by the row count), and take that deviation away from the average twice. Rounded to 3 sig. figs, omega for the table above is 3.88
